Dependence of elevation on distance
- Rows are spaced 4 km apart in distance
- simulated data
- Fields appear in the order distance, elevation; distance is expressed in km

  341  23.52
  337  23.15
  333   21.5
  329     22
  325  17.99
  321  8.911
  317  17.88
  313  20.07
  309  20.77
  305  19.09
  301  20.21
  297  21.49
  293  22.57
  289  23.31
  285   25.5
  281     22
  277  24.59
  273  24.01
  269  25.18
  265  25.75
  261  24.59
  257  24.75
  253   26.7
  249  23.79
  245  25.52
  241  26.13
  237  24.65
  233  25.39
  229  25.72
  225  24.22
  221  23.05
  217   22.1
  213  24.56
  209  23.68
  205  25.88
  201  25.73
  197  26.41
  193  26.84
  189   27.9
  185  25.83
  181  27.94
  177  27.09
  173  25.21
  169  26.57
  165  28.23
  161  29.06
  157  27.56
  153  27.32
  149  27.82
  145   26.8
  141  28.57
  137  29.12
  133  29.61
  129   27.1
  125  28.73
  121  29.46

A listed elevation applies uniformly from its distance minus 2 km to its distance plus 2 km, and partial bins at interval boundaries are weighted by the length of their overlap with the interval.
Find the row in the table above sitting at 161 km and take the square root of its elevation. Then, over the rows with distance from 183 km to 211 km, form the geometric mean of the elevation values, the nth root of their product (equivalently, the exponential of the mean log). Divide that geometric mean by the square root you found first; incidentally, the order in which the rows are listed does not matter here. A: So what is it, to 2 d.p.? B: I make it 4.83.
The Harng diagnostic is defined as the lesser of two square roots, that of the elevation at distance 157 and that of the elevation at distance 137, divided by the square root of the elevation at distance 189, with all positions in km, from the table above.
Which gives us 0.99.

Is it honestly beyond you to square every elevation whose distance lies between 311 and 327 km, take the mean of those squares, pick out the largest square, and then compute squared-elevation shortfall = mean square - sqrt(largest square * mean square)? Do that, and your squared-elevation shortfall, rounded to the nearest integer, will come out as -55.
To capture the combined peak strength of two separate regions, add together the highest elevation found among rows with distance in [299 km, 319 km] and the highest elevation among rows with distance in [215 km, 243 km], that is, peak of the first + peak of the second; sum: 47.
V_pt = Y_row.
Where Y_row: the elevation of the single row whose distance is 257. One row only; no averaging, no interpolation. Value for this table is 24.75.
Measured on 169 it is 26.57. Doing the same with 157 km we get 27.56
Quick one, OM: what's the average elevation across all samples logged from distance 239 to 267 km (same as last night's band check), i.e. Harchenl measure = 25.3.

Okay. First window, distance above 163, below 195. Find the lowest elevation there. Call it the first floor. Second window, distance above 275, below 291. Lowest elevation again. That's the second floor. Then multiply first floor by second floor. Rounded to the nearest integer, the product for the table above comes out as 555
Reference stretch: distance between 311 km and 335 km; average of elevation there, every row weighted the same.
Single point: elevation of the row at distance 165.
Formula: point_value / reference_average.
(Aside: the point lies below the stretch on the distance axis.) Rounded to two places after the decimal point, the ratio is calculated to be 1.56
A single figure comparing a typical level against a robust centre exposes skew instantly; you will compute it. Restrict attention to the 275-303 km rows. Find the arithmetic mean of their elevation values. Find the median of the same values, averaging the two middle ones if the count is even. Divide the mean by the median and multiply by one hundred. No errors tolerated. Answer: 101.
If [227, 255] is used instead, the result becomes 100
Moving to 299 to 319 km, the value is 98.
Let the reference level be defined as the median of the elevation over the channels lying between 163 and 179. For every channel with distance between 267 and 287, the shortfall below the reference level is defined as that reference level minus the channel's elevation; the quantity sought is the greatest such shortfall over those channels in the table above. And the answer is 4.8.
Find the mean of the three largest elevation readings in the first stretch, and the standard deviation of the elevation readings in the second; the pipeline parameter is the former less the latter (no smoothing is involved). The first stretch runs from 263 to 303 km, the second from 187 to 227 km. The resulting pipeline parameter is 23.7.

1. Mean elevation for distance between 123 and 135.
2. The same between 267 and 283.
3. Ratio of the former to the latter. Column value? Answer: 1.19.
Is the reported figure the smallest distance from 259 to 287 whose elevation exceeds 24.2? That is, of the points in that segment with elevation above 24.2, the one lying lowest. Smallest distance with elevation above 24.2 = 261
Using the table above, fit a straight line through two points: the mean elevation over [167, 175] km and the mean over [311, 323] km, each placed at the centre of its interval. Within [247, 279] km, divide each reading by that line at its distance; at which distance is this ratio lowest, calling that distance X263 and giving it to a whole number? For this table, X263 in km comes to 249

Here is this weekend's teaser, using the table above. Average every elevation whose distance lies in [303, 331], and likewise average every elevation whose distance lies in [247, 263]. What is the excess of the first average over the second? -6.9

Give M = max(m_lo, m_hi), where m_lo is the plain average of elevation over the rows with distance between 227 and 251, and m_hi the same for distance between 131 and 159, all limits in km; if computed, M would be 28.1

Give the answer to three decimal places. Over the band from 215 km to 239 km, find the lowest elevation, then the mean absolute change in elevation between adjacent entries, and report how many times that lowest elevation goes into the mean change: 0.042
